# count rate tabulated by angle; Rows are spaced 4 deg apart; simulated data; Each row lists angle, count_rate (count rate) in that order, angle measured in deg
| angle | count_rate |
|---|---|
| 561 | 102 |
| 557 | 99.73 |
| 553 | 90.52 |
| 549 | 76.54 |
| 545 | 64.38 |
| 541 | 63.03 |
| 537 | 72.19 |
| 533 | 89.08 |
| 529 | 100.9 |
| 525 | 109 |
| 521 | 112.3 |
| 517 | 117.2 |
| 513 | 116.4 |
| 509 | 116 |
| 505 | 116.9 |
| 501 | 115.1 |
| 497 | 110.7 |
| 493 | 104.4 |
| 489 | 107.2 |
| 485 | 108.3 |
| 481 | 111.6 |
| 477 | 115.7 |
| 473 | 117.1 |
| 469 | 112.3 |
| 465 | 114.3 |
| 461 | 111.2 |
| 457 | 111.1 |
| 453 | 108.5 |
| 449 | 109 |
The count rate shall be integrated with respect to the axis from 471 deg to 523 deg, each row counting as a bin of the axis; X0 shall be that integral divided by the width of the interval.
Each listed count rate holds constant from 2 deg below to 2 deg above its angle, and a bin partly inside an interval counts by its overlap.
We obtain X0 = 113.0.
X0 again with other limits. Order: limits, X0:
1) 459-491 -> 112.2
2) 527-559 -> 82.0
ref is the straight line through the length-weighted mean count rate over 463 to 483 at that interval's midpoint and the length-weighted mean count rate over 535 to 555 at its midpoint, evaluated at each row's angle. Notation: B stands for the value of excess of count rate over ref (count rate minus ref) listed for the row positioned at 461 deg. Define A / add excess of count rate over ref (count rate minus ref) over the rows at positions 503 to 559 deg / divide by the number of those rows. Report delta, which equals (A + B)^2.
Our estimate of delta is 24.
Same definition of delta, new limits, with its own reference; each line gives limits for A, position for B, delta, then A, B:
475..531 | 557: 2265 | 14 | 33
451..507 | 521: 691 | 1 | 25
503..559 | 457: 7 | 15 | -12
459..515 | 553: 791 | 6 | 22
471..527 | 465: 78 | 13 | -4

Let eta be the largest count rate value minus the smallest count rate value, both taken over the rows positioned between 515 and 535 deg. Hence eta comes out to 28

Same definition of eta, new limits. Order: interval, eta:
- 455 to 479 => 6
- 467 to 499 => 13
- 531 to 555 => 27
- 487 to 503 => 11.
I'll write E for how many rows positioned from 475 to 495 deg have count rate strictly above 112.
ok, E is 1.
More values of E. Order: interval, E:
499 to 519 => 5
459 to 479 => 4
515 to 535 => 2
